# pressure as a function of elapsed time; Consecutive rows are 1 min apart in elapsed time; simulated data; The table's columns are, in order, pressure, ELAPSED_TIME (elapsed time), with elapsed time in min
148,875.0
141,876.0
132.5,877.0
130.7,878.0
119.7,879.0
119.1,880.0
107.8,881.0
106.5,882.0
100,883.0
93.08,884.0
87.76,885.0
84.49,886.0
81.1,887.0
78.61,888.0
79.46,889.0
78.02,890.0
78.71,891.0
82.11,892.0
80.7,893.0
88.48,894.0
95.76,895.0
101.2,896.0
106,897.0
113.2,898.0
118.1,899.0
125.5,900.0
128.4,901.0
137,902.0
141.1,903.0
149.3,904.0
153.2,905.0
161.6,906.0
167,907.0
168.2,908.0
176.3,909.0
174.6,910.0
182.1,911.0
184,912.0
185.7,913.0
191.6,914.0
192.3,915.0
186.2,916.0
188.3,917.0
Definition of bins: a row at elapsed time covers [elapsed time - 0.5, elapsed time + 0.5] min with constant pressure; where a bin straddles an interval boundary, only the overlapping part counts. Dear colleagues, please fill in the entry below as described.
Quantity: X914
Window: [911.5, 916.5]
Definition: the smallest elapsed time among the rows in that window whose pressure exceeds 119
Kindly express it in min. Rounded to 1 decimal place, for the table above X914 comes 912.0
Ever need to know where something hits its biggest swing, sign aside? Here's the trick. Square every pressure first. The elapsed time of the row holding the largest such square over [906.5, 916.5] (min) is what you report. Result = 915.0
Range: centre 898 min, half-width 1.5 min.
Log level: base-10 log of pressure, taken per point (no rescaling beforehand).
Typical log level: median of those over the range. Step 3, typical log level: 2.05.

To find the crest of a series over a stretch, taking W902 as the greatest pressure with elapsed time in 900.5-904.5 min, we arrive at 149.3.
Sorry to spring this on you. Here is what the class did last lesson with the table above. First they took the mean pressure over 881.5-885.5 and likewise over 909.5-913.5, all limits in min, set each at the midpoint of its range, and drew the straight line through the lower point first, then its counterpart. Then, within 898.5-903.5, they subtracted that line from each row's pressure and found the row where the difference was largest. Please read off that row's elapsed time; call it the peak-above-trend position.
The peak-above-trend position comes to 903.0 min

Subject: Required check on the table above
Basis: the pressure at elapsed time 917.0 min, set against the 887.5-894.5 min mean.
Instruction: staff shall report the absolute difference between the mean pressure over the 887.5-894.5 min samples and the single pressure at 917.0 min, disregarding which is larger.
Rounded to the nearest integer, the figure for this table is 107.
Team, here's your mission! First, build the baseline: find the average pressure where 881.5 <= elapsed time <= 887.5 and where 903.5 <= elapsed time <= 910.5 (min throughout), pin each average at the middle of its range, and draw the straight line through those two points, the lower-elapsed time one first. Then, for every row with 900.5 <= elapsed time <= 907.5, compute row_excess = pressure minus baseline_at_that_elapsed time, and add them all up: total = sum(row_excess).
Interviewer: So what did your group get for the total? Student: -45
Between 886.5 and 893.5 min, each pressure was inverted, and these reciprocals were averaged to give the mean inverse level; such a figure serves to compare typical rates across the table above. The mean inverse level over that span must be 0.013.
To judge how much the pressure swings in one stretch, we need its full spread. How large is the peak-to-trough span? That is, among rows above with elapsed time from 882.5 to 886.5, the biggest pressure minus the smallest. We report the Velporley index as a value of 16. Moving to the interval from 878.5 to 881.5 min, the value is 12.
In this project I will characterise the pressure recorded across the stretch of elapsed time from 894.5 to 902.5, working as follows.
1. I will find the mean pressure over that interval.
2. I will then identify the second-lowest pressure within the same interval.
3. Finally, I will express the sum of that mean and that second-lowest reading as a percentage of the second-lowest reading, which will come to 214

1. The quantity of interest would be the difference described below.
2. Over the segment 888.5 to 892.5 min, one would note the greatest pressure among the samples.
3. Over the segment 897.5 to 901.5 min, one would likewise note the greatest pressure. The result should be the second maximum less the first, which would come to 46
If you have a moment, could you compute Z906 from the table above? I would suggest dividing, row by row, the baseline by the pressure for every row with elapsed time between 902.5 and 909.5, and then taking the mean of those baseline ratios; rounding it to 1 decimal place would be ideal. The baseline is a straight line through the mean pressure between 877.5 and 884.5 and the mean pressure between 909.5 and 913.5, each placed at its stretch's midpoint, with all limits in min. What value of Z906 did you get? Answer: 1.1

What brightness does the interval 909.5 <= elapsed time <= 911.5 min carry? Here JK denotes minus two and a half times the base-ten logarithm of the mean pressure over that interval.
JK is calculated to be -5.6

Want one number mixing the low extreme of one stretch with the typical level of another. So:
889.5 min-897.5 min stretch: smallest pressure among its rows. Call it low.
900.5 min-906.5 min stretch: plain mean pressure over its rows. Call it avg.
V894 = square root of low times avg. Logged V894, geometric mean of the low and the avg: 106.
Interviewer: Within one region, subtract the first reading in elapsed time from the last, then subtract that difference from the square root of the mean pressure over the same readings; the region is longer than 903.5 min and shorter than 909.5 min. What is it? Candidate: -14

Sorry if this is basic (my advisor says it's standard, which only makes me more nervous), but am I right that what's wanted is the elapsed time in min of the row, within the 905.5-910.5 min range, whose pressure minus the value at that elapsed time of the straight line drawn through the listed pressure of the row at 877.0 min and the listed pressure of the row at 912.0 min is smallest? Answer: 906.0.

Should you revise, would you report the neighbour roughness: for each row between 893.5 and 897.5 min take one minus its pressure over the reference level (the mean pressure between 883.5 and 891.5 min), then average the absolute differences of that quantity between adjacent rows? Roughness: 0.071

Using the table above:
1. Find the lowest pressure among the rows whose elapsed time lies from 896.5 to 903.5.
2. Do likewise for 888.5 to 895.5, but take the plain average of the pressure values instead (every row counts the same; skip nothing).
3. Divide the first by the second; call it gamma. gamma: 1.27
